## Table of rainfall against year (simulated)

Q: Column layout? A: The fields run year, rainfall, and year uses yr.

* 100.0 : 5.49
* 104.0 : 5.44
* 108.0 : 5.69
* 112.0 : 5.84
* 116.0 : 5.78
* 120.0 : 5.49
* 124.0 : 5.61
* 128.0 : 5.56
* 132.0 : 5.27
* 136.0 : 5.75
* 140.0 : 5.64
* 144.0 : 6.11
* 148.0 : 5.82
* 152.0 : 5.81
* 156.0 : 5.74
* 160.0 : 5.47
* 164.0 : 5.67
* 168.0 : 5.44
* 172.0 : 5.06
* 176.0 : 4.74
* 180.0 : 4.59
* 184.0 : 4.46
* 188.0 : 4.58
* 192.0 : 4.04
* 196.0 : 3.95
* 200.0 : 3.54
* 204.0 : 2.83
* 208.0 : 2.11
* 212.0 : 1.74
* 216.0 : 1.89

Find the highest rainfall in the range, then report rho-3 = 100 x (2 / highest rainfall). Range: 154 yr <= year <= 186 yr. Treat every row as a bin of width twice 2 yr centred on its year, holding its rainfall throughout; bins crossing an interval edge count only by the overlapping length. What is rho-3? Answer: 34.8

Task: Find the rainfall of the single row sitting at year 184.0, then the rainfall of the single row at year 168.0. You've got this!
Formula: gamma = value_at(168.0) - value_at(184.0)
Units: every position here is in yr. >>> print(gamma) 1.0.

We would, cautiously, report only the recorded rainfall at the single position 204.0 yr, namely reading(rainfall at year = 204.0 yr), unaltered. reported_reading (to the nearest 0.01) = 2.83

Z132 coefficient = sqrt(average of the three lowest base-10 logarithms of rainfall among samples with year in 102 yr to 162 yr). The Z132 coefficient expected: 0.86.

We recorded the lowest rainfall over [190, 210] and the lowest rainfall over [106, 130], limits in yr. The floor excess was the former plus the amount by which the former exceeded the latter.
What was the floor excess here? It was -1.3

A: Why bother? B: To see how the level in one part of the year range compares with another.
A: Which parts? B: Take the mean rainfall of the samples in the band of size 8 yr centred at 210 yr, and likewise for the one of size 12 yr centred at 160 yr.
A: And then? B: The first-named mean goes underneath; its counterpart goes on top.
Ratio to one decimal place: 2.9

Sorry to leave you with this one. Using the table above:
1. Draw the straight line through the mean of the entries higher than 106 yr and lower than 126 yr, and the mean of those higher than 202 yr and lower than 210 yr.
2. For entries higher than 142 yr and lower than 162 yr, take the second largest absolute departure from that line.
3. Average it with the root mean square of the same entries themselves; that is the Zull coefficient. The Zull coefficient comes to 3.61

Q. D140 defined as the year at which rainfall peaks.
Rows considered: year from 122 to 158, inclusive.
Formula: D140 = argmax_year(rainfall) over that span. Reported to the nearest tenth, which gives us 144.0 yr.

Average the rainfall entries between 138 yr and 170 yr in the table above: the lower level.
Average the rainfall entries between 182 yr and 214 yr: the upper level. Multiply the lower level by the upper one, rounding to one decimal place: 19.5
